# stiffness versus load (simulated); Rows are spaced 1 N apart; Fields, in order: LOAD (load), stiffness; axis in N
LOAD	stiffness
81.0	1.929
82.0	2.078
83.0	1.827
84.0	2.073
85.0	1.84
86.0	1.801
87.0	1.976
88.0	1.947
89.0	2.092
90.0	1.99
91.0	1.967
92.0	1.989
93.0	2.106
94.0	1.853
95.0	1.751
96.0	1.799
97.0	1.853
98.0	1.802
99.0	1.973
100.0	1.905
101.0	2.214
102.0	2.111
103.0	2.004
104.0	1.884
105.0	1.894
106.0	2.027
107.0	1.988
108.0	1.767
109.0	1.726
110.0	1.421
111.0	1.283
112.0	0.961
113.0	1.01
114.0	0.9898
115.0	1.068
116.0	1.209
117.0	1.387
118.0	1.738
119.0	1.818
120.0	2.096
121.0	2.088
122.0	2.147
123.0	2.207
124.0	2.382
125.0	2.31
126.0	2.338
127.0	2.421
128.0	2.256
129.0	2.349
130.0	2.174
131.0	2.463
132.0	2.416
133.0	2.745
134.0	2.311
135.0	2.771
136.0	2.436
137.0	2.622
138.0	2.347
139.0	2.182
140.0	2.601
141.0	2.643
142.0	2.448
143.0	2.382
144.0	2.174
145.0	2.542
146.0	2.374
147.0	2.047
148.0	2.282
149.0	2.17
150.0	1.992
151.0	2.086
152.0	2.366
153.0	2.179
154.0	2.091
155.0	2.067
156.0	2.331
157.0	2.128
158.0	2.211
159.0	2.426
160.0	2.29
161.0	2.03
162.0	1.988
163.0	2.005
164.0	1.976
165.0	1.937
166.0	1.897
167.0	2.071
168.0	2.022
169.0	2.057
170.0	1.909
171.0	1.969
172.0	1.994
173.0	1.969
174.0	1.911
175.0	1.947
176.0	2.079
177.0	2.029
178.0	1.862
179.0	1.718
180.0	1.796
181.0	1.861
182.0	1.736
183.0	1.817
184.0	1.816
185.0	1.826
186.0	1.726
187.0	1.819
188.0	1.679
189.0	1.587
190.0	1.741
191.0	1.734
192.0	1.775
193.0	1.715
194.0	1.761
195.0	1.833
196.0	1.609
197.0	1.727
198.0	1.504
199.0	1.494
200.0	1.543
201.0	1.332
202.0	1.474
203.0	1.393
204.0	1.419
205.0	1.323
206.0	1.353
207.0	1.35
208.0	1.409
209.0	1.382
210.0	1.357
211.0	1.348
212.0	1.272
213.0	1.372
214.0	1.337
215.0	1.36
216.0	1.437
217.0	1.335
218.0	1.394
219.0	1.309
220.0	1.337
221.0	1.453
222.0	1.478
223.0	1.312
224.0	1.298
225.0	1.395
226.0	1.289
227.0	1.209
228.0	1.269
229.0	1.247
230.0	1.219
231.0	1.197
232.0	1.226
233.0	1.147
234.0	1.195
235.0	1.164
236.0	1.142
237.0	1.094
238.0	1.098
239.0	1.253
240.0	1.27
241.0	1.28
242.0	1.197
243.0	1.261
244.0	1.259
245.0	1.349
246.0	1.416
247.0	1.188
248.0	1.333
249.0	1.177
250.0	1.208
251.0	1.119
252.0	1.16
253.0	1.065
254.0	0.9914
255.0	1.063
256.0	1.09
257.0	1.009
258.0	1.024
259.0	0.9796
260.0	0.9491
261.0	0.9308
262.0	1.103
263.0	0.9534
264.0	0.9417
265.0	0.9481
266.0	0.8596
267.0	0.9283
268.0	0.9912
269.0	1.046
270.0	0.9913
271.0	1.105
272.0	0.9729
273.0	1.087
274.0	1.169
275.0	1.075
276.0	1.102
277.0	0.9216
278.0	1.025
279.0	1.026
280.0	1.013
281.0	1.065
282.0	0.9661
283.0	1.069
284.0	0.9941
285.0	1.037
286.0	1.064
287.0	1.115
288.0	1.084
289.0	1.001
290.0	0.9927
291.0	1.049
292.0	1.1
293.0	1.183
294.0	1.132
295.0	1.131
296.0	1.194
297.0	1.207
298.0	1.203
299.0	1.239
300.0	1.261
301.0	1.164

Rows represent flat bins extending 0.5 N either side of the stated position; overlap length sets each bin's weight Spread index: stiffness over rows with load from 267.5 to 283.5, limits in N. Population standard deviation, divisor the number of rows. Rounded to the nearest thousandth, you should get 0.061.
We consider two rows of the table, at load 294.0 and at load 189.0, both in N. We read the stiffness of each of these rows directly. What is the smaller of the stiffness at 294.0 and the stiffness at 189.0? 1.13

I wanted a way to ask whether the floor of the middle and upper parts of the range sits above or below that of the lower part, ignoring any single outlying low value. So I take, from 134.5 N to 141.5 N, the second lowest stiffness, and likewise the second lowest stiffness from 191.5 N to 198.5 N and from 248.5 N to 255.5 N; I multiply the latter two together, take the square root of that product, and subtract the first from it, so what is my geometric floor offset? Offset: -1.04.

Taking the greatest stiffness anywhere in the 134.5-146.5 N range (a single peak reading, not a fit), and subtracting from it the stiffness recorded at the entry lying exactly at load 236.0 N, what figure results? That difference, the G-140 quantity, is 1.6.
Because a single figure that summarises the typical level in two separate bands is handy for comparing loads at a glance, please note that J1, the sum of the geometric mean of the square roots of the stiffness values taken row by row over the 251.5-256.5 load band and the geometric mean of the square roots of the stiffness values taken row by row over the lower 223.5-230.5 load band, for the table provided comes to 2.2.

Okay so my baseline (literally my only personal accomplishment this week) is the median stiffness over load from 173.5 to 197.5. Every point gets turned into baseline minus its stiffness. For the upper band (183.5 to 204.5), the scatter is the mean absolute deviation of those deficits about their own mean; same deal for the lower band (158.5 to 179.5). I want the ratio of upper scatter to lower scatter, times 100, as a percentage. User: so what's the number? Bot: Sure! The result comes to 147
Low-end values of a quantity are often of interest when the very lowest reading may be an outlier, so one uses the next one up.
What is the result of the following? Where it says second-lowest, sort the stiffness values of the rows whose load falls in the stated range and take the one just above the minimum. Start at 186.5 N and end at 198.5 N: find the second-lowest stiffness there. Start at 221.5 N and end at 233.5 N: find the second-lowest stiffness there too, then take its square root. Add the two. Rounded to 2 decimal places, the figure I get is 2.68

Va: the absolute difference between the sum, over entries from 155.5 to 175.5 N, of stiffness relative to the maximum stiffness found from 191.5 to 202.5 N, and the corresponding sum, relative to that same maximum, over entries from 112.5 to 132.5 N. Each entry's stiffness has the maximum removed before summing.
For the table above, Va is 2.2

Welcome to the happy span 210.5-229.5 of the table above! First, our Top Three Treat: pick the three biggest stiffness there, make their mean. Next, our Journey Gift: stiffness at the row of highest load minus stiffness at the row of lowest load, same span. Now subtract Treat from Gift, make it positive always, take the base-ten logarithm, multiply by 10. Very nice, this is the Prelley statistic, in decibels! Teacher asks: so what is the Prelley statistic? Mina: 1.9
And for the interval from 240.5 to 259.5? 2.2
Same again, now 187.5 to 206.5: 3.3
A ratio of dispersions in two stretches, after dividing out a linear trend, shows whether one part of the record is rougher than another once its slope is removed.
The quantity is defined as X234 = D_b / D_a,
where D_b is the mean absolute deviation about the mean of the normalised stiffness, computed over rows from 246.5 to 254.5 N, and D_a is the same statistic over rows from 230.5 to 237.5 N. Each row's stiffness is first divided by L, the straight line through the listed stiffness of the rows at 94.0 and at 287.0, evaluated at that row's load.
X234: 2.4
